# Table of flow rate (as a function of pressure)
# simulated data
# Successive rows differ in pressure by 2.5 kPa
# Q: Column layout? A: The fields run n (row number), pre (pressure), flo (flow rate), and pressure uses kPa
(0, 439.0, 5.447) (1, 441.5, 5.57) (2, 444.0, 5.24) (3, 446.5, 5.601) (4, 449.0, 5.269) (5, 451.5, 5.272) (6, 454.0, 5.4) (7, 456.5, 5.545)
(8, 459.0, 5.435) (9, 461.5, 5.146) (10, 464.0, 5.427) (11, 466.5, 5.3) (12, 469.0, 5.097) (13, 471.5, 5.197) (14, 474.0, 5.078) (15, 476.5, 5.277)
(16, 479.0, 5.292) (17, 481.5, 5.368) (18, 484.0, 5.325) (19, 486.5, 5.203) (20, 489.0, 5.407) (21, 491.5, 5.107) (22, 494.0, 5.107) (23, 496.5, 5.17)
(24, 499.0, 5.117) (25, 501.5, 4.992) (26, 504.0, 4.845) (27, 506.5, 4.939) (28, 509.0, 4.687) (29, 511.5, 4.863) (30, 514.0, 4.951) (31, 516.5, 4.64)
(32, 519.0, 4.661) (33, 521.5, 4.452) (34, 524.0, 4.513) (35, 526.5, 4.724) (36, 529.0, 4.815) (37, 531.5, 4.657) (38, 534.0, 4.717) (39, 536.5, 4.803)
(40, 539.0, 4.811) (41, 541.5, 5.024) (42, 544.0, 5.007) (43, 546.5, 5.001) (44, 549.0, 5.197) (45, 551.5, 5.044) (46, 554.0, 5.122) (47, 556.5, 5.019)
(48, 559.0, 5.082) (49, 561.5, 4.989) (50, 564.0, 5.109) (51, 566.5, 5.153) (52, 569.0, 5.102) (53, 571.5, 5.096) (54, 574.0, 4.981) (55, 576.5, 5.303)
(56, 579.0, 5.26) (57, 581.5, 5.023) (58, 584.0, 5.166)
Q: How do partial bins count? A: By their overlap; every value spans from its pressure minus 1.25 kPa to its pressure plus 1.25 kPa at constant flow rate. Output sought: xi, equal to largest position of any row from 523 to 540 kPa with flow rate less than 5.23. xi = 539.0 kPa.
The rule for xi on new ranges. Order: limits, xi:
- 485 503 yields 501.5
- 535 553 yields 551.5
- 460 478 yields 474.0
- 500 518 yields 516.5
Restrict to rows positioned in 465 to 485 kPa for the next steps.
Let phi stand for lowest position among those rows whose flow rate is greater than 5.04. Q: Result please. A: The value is 466.5 kPa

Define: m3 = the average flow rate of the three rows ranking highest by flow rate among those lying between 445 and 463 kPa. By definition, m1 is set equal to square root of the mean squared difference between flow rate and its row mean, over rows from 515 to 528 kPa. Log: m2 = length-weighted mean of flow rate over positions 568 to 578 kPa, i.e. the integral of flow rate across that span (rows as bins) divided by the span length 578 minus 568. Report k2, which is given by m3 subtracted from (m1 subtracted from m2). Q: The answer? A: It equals -0.50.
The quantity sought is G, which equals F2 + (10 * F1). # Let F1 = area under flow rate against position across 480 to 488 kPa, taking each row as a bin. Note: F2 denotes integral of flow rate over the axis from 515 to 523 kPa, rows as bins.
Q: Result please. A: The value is 461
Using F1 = 42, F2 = 36.7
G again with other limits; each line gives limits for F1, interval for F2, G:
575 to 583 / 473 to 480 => 452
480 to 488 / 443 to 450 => 462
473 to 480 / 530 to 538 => 403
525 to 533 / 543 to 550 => 413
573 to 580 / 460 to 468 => 405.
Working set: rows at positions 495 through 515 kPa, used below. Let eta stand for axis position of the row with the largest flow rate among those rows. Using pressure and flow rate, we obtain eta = 496.5 kPa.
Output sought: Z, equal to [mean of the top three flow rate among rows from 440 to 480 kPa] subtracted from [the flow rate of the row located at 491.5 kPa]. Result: -0.5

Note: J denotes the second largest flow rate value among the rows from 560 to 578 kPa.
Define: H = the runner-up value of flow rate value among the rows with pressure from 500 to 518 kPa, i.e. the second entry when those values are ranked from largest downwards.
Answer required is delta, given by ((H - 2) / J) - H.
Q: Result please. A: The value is -4.4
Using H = 4.951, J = 5.153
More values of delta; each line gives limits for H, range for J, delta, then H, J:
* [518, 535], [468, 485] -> -4.2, 4.724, 5.325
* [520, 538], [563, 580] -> -4.3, 4.803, 5.26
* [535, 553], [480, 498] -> -4.5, 5.044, 5.368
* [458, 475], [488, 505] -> -4.8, 5.427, 5.17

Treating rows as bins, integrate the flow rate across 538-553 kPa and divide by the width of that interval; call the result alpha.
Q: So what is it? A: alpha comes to 5.02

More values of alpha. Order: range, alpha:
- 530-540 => 4.75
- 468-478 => 5.17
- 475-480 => 5.27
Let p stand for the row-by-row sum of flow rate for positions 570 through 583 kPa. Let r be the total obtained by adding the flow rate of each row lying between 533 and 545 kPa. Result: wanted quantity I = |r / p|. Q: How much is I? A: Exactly 0.95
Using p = 25.7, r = 24.4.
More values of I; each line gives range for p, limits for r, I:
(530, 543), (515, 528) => 0.96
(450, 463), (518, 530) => 0.86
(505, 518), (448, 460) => 1.12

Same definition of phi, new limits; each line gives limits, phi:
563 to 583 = 564.0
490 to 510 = 491.5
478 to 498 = 479.0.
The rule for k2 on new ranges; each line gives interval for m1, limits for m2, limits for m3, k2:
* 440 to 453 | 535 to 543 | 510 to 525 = -0.11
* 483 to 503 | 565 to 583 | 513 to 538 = 0.15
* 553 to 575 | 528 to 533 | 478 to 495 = -0.69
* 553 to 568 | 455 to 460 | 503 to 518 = 0.51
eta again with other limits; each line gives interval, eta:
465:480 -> 466.5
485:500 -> 489.0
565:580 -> 576.5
